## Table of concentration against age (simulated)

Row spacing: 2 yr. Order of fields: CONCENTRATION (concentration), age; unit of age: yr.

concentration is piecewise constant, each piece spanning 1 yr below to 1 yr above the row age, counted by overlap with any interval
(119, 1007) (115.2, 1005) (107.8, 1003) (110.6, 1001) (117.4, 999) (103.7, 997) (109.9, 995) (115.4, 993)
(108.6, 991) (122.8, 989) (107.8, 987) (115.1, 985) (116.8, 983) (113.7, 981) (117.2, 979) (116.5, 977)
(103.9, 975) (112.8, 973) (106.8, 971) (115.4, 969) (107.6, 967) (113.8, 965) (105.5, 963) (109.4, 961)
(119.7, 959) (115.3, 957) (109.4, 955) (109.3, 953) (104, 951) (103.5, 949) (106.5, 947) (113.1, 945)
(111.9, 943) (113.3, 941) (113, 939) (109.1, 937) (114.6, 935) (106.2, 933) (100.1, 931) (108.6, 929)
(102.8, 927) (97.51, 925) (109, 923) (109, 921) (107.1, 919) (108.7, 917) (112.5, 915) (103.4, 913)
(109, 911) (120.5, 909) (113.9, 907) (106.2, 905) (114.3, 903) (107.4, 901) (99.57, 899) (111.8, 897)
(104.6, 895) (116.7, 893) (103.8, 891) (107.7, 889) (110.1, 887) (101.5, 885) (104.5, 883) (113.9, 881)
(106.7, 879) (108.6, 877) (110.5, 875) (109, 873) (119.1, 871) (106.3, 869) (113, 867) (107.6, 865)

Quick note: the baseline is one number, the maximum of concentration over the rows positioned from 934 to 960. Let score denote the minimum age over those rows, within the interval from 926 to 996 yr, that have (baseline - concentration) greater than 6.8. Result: 927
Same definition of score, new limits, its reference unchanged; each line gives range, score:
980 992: 987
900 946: 901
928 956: 929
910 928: 911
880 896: 883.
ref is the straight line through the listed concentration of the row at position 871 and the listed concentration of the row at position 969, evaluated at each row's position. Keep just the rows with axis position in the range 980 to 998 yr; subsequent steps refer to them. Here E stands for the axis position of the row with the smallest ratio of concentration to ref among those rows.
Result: 997 yr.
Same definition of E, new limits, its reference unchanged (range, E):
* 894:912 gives 899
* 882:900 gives 899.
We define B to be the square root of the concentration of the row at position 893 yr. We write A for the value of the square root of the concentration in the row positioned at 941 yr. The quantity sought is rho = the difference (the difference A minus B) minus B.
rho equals -10.96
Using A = 10.6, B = 10.8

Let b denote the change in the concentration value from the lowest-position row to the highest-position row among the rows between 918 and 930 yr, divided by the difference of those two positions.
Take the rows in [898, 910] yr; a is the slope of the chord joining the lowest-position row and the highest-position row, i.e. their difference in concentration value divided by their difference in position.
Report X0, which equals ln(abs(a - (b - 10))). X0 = 2.48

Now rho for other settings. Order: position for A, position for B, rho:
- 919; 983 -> -11.27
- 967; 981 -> -10.95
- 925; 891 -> -10.50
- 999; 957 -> -10.64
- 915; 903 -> -10.78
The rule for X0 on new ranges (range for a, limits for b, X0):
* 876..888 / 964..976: 2.41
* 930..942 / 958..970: 2.46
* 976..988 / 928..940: 2.16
